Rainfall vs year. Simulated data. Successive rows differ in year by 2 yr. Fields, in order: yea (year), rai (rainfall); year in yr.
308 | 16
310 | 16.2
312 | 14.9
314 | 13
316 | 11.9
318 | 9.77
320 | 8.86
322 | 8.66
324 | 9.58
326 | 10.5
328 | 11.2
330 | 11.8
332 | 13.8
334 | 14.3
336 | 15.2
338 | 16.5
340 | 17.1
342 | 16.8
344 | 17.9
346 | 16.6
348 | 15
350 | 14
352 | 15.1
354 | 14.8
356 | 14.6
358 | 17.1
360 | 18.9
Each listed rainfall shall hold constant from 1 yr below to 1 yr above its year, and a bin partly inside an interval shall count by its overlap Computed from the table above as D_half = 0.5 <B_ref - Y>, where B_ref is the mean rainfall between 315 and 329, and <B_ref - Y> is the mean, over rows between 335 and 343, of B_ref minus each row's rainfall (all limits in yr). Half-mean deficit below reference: -3.2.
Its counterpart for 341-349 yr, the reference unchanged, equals -3.3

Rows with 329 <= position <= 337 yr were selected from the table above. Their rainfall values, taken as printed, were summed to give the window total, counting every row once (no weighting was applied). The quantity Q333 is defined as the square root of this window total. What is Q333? 7.42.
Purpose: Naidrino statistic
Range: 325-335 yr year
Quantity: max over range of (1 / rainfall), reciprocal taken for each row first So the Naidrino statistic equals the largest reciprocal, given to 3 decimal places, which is 0.095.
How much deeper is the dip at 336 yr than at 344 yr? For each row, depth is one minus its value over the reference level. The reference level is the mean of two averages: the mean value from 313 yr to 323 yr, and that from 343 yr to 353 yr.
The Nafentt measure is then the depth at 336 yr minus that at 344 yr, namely 0.2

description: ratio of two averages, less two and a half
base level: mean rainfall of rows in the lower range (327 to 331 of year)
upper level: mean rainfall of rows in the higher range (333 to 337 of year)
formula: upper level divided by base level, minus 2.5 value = -1.2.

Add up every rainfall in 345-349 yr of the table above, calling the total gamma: 32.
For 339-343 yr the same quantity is 34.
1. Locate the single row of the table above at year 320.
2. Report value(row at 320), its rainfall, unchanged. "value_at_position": 8.86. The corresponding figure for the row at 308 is 16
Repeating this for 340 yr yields 17.1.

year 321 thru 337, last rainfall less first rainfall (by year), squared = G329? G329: 43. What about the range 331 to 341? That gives 11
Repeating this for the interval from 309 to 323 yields 57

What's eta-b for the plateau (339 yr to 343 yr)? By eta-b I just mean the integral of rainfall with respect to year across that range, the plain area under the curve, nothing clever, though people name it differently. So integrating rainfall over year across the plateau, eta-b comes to 68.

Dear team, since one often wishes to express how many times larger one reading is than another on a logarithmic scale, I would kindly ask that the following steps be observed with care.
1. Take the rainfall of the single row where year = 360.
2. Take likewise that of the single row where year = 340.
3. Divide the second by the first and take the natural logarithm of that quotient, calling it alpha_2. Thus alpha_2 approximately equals -0.10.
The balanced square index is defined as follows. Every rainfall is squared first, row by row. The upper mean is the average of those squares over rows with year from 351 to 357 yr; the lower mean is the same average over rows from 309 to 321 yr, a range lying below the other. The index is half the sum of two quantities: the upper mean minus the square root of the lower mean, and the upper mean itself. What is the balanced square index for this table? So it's 214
